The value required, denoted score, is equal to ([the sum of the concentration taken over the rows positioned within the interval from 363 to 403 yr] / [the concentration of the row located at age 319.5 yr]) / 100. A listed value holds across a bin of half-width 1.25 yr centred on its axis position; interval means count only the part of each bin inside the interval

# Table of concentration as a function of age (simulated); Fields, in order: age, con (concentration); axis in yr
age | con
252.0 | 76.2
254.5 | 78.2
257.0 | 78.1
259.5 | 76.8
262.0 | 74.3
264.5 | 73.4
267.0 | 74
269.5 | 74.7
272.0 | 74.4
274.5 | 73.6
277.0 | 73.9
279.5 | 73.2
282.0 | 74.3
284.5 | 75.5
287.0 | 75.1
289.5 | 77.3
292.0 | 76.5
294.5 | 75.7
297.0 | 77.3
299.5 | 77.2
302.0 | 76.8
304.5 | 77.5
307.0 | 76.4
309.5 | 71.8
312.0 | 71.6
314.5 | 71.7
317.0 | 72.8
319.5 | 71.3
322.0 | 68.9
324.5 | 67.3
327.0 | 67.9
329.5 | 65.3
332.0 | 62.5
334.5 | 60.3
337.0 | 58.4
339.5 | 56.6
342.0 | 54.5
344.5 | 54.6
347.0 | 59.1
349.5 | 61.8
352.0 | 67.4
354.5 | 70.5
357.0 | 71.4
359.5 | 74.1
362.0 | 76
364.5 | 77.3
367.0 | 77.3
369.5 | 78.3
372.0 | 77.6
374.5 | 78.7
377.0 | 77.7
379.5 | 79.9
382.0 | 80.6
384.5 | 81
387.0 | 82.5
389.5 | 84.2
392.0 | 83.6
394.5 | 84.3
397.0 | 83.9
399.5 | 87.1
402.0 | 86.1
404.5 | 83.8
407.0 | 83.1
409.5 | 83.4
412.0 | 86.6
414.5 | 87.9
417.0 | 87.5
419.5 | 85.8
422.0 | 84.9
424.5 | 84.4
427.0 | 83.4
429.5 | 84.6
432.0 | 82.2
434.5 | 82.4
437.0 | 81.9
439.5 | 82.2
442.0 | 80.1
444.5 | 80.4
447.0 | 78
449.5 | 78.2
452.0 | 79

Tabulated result 0.18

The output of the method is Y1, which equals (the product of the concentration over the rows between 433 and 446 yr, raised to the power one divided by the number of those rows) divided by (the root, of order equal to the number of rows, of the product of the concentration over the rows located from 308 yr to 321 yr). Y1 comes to 1.13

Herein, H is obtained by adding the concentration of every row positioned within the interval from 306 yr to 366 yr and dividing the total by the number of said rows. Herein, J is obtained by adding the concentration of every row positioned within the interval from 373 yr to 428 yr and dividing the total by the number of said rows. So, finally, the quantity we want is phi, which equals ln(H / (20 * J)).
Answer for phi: -3.22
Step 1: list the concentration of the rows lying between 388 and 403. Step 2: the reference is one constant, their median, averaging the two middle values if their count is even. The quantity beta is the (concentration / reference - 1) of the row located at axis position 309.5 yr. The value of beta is -0.15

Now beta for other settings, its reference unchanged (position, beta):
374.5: -0.07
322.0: -0.18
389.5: 0.00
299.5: -0.08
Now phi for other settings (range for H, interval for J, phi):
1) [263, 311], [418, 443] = -3.10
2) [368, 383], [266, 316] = -2.95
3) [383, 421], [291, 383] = -2.82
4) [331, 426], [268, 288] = -2.97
